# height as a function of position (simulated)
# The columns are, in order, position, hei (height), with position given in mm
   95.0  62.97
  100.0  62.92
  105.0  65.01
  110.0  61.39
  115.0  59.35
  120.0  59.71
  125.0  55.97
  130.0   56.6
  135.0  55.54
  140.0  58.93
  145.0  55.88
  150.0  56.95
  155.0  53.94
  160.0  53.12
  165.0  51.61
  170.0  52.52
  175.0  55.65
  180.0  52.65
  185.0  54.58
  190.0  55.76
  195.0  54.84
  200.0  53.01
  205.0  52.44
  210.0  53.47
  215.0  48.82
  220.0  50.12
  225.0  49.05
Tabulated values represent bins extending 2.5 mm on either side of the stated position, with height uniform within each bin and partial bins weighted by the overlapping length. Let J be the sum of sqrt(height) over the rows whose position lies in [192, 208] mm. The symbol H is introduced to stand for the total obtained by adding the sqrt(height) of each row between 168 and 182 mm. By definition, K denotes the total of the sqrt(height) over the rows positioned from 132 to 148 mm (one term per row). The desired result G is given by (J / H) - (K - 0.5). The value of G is -21.11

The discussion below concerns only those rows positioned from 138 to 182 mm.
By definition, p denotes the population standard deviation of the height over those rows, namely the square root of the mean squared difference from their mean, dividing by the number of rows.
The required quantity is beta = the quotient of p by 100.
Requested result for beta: 0.023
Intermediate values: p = 2.3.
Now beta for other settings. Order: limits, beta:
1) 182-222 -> 0.022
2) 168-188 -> 0.013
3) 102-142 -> 0.029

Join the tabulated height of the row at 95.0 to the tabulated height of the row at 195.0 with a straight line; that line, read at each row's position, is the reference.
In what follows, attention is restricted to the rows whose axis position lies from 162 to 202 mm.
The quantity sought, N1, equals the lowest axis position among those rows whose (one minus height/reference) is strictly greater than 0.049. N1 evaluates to 165.0 mm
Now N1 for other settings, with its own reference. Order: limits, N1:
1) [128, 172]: 130.0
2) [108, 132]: 125.0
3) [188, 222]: 215.0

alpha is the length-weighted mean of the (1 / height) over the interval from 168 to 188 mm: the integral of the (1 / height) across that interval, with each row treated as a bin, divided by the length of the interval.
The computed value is 0.0186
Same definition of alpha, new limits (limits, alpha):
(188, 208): 0.0185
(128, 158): 0.0178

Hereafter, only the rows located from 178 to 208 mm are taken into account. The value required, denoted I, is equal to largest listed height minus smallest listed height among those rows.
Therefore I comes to 3.3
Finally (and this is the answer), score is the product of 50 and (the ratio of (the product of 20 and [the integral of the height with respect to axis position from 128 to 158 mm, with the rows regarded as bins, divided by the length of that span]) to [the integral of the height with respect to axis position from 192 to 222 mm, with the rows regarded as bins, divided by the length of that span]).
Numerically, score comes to 1077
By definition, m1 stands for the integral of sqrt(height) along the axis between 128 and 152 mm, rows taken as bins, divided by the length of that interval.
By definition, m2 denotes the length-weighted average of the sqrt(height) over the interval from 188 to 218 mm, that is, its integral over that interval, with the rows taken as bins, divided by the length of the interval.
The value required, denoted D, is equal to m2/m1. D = 0.97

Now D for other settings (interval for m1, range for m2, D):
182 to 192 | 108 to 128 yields 1.04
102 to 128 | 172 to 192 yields 0.95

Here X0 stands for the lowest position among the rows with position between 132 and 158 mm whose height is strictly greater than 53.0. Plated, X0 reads 135.0 mm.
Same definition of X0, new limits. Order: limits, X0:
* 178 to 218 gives 185.0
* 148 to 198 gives 150.0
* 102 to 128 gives 105.0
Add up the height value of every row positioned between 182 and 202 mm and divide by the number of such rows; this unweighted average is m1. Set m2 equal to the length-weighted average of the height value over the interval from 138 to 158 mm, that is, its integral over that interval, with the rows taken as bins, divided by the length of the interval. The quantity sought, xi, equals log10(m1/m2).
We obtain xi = -0.014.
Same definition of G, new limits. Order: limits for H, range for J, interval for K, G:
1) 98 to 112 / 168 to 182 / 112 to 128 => -21.49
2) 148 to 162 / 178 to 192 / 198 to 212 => -20.34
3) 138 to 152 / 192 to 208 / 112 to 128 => -21.45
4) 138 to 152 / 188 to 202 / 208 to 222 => -19.90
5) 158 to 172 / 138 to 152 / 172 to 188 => -20.56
